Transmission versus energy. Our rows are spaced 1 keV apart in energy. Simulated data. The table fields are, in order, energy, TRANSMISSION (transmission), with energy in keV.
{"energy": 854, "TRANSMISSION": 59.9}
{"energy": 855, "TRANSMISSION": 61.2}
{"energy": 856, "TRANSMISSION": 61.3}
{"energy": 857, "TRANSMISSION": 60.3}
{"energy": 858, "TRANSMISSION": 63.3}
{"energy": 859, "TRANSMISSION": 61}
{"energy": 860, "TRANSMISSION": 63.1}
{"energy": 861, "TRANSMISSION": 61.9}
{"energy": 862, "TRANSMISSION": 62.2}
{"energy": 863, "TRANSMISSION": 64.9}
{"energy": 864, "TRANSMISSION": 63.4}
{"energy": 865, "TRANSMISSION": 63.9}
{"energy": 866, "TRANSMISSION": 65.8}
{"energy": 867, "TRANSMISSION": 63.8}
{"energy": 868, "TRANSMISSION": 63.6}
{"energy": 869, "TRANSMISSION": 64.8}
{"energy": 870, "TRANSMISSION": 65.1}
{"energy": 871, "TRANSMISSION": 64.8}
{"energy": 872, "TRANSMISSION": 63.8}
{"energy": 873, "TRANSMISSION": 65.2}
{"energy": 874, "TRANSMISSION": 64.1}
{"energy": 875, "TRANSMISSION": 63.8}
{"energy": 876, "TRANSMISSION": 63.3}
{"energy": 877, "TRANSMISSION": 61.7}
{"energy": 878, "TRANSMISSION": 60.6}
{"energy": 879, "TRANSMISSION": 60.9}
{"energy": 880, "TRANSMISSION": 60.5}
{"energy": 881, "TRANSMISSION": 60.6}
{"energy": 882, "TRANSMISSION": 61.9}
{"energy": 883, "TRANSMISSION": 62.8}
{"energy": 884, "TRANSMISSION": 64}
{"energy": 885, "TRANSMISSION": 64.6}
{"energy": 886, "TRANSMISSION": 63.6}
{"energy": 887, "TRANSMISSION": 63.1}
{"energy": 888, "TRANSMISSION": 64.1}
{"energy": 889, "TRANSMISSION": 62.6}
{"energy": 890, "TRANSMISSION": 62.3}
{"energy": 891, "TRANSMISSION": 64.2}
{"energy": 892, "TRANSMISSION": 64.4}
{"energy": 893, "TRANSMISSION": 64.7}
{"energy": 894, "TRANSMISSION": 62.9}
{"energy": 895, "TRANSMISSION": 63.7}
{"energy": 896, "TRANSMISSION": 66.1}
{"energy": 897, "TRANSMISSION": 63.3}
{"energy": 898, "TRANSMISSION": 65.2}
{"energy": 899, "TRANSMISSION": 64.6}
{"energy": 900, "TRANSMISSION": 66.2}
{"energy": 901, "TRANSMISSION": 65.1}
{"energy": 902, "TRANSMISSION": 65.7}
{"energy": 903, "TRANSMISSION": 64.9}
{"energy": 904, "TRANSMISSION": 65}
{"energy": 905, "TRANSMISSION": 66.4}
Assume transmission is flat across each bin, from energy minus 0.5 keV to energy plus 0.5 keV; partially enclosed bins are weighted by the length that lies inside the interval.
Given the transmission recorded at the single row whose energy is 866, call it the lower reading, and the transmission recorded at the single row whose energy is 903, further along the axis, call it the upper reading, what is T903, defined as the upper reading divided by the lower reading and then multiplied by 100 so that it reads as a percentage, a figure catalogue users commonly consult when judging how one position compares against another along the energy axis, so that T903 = 99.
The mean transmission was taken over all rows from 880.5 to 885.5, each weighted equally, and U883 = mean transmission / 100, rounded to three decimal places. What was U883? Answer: 0.628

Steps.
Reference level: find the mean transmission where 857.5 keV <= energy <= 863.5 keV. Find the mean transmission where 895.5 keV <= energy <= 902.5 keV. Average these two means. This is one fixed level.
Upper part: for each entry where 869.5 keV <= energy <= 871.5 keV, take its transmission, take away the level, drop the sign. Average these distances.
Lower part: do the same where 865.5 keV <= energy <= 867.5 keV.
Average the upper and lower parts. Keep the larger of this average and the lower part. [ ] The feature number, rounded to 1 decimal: 1.0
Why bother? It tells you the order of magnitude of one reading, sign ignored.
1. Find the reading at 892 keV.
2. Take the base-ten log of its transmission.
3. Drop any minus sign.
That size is 1.81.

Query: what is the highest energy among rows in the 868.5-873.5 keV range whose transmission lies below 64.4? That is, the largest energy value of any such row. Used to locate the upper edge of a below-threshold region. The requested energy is 872 keV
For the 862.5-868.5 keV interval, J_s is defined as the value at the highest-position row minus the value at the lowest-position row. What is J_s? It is -1.3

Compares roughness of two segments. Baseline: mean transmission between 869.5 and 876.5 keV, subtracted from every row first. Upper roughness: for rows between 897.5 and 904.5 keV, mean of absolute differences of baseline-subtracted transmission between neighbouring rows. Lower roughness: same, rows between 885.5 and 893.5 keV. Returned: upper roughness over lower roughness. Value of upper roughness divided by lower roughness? 1.0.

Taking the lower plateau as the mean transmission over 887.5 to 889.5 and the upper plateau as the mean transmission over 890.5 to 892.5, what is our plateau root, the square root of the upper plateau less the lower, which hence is 1.0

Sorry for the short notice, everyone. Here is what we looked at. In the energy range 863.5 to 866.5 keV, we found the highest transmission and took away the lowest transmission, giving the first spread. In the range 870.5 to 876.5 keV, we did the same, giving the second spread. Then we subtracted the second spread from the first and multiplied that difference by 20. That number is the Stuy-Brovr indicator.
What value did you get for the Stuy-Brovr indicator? 10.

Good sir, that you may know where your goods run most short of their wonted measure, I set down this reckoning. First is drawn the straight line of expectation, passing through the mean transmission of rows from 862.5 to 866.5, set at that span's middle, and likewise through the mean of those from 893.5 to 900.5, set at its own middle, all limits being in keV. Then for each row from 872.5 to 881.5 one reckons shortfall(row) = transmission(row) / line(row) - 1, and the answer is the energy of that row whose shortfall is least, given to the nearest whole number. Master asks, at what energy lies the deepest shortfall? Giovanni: 880 keV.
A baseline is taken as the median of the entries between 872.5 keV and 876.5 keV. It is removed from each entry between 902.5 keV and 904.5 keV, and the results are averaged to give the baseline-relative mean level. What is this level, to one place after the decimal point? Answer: 1.0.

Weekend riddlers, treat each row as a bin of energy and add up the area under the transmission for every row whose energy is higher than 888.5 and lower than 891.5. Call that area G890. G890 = 189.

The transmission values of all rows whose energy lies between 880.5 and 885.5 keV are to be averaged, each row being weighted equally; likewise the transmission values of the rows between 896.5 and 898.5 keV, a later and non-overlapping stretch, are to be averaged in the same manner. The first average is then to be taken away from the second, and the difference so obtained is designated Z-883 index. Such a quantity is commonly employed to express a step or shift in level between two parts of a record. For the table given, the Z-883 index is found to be 1.5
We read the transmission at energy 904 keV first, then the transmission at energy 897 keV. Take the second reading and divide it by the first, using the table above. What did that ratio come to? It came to 0.97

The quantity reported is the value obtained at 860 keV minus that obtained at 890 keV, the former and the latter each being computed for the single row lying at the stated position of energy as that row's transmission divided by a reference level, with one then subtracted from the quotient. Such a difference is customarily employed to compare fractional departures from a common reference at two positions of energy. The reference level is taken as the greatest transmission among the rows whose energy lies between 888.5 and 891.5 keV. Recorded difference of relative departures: 0.012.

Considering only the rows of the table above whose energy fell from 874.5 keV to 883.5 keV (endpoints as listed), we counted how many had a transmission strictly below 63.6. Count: 8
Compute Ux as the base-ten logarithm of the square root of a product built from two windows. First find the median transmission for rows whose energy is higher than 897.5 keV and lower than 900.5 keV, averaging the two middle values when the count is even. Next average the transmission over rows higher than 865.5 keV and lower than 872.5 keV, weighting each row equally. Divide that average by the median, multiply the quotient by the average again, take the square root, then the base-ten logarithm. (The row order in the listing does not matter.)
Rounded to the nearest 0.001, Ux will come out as 0.903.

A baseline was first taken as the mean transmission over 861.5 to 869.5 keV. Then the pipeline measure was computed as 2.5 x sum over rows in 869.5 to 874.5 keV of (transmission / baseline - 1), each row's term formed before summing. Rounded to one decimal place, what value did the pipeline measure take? 0.1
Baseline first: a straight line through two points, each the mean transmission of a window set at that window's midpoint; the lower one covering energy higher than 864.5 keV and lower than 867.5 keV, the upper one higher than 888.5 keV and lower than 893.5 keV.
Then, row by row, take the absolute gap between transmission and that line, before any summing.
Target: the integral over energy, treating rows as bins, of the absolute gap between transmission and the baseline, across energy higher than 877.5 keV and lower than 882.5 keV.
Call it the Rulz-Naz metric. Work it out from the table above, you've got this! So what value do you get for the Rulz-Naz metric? 15.6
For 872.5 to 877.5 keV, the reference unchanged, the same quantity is 4.7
